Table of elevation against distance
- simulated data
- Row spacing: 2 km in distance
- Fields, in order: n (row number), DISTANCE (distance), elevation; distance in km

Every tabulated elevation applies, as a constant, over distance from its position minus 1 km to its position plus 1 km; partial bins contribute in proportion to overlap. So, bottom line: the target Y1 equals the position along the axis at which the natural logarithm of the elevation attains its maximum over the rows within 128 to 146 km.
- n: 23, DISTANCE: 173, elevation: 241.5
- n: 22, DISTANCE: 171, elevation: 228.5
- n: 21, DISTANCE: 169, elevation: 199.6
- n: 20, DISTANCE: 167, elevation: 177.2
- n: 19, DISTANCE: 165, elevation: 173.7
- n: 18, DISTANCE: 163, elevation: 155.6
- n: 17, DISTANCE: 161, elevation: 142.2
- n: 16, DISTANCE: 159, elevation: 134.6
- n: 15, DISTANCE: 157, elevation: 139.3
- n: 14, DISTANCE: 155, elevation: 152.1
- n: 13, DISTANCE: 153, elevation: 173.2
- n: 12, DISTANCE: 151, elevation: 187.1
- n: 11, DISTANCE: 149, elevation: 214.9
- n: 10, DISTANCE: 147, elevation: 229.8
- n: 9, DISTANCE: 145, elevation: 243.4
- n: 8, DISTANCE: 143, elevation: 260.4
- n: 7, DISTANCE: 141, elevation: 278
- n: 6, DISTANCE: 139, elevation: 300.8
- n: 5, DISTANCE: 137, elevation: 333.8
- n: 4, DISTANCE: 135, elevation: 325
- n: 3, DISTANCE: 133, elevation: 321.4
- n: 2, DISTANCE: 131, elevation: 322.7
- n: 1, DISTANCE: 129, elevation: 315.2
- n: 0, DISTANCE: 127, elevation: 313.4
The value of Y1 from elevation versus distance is 137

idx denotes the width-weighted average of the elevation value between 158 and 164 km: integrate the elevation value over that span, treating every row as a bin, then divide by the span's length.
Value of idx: 144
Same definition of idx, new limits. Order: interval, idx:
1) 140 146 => 261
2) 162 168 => 169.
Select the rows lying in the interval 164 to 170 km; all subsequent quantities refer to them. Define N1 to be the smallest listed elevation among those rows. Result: 173.7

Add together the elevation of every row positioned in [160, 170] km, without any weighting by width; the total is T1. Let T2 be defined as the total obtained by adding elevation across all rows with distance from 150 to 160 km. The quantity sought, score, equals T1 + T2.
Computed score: 1635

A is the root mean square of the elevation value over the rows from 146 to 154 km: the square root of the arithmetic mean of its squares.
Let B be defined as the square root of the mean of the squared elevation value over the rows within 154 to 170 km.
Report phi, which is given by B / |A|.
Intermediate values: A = 202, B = 161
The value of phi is 0.8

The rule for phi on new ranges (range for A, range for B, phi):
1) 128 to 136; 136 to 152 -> 0.8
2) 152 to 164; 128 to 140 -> 2.1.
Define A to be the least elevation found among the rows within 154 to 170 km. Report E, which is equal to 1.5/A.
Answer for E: 0.011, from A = 134.6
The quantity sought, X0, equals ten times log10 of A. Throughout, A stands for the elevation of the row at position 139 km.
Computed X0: 24.8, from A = 300.8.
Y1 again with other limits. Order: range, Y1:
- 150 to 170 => 169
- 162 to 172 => 171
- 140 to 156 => 141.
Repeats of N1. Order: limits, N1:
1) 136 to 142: 278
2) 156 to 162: 134.6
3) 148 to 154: 173.2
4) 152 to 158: 139.3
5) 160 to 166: 142.2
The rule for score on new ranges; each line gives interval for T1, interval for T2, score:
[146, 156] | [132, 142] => 2516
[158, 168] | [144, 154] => 1832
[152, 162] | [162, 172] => 1676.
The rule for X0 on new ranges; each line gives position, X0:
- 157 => 21.4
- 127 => 25.0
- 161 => 21.5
